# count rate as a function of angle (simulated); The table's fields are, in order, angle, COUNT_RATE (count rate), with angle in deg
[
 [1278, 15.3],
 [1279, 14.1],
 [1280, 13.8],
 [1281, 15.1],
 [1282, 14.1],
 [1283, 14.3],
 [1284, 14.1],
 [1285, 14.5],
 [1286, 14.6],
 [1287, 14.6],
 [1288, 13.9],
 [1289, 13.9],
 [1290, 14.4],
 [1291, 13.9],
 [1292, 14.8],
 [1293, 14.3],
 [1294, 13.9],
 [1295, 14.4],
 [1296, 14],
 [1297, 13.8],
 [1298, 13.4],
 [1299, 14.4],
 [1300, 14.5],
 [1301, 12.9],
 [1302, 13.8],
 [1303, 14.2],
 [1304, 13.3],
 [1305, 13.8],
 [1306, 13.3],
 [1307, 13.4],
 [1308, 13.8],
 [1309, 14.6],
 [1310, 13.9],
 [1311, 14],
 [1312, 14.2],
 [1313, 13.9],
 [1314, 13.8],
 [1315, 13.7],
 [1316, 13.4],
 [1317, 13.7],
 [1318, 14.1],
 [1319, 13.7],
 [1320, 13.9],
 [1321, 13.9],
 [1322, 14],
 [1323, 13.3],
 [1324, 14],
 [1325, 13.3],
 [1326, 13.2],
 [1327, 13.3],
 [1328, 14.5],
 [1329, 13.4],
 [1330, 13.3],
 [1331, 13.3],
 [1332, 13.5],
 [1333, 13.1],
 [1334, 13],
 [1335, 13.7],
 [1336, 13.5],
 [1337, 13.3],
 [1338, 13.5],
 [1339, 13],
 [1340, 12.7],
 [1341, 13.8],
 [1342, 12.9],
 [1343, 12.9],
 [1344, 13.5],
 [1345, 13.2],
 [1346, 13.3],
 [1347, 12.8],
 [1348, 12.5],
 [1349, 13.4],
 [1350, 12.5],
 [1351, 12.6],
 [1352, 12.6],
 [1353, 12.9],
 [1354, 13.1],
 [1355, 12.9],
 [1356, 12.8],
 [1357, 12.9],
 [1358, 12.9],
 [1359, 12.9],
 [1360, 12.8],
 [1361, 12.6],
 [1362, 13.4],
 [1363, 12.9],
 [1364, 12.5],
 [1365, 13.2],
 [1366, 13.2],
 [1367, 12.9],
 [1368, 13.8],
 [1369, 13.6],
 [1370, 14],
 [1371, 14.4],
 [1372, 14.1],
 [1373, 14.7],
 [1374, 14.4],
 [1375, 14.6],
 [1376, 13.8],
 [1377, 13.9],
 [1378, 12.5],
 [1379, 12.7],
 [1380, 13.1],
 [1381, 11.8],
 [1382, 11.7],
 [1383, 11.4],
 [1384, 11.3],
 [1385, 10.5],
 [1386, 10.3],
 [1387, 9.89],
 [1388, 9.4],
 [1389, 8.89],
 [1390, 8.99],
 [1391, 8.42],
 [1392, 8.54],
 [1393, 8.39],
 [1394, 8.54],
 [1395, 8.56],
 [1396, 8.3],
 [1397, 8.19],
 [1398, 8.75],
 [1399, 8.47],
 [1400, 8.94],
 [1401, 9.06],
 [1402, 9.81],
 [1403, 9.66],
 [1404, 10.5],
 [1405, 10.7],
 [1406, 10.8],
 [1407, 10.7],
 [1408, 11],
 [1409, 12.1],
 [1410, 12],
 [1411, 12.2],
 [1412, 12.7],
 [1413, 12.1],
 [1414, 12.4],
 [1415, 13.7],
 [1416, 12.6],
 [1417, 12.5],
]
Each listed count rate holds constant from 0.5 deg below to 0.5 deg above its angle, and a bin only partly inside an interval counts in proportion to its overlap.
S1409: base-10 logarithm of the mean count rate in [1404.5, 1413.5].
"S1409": 1.06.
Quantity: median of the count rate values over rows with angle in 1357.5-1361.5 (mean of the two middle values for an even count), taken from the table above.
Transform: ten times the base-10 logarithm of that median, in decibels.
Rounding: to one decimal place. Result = 11.1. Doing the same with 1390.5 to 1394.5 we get 9.3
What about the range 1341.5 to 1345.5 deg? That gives 11.2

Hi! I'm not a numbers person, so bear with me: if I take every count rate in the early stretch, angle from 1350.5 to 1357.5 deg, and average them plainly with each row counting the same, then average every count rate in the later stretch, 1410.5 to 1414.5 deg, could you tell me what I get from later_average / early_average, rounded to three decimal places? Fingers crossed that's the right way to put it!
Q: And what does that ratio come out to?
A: 0.963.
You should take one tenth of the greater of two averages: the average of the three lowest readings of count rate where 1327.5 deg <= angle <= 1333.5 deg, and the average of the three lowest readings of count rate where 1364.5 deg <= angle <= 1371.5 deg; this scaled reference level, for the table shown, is 1.32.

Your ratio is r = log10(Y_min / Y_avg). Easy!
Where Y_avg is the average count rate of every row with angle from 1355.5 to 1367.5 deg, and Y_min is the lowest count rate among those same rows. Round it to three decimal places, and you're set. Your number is -0.014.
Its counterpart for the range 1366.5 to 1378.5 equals -0.046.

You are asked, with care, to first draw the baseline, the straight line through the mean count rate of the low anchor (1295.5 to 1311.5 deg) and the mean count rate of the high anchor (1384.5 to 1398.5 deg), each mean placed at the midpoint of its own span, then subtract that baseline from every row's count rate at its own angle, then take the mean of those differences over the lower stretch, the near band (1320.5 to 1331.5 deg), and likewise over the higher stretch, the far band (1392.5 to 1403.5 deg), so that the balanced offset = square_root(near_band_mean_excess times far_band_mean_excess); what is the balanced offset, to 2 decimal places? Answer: 0.41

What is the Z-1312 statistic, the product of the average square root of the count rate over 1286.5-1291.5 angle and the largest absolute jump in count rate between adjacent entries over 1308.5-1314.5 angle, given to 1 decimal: 2.6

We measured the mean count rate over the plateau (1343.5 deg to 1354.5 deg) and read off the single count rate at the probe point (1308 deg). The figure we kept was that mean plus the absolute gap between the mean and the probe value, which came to 13.8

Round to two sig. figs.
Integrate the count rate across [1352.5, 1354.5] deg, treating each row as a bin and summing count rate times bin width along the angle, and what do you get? 26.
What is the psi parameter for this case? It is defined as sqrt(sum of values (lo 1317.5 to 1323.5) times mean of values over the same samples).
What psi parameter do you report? 33.8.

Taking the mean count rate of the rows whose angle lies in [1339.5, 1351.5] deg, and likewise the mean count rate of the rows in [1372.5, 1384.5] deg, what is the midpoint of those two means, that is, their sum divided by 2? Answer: 13.0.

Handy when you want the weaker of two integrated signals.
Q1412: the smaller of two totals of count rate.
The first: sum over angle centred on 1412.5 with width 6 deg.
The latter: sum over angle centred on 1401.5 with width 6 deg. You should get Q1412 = 56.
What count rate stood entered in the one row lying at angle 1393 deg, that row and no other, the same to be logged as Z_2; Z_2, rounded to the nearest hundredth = 8.39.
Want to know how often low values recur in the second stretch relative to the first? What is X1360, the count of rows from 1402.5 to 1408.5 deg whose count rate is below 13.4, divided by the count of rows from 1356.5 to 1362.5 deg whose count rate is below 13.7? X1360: 1.0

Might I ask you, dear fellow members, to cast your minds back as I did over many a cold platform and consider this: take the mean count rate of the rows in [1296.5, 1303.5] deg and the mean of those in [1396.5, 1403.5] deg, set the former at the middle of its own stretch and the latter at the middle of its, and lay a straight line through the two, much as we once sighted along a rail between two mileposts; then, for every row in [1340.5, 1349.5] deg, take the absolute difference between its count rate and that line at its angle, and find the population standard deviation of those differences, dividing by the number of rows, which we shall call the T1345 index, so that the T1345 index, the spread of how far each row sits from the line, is 0.35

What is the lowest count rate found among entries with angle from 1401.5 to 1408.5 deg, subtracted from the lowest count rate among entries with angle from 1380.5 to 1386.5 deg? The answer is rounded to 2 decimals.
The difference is 0.64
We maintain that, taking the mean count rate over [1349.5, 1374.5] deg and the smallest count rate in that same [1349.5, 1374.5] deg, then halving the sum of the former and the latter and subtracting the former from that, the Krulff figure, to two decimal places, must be -0.36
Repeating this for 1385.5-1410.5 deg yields -0.68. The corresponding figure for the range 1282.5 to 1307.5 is -0.56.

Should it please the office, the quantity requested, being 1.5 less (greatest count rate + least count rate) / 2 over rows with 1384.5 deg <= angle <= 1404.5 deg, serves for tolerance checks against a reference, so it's -7.8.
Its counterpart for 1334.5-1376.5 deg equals -12.1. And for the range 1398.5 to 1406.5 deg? -8.1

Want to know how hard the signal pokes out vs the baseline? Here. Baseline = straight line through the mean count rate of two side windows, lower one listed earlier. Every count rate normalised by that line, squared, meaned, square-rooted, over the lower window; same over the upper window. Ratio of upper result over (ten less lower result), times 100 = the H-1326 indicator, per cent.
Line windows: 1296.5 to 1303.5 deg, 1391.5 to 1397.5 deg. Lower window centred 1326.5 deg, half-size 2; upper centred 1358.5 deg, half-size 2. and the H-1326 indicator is 13.8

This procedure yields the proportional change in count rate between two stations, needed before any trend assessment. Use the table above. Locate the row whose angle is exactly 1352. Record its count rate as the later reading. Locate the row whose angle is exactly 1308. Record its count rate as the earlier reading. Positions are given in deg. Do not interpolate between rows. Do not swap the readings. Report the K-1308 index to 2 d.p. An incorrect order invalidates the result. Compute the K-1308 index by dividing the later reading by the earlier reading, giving 0.91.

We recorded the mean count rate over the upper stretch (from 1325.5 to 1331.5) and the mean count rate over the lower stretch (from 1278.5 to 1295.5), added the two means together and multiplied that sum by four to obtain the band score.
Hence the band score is 111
